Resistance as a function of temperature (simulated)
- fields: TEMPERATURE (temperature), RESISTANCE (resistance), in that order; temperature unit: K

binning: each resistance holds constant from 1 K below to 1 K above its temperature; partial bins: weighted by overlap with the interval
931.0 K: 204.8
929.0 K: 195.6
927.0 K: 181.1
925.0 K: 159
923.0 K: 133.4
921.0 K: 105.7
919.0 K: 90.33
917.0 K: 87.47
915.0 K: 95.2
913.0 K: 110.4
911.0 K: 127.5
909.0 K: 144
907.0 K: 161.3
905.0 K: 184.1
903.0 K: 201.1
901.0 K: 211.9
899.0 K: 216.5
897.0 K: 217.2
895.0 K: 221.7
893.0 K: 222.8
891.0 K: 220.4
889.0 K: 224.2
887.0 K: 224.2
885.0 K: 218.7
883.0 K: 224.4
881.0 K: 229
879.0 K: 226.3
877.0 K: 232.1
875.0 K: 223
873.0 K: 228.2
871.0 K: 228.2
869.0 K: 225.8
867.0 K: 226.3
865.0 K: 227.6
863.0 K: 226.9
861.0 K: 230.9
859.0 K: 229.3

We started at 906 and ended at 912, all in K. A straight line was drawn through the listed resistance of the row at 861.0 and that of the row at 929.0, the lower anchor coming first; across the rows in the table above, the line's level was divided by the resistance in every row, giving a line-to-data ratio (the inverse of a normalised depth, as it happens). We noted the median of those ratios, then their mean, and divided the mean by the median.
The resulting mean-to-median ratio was 1.01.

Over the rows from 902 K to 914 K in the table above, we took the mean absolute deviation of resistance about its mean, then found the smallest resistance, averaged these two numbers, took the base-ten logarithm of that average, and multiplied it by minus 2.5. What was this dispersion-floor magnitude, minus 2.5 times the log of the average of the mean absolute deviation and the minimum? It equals -4.60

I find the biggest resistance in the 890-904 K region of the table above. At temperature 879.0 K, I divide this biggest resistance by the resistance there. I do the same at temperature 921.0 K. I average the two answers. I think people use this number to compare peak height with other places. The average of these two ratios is 1.55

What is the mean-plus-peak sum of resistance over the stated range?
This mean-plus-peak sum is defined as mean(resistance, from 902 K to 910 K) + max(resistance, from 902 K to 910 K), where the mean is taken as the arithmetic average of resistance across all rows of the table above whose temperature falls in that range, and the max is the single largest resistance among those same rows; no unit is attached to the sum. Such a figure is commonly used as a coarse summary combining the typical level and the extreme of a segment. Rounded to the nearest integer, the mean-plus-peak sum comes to 374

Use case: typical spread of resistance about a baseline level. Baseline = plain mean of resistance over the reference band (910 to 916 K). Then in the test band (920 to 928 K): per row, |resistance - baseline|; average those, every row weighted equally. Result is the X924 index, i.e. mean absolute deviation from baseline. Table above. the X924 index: 36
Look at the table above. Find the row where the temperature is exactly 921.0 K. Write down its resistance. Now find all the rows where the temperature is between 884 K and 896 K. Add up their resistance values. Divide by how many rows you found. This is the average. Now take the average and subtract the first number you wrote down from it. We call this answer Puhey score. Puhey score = 116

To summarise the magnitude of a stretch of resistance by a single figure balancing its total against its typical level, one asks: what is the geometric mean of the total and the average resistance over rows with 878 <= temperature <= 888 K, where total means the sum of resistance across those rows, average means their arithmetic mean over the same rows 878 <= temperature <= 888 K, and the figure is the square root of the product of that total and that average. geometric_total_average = 502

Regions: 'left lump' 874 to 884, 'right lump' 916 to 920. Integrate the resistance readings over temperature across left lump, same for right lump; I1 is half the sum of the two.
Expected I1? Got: 1313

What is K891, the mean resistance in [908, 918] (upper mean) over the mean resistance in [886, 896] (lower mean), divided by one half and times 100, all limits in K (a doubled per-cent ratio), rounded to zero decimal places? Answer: 101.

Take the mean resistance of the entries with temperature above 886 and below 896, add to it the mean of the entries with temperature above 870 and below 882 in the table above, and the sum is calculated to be 450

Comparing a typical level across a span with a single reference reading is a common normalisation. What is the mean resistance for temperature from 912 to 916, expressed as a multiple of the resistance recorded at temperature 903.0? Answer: 0.51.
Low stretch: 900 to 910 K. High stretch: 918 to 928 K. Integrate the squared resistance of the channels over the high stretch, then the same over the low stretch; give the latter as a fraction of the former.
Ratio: 1.74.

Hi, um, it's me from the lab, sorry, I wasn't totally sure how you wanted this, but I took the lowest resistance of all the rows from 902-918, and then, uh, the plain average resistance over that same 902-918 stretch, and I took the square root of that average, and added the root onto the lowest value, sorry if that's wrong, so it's 99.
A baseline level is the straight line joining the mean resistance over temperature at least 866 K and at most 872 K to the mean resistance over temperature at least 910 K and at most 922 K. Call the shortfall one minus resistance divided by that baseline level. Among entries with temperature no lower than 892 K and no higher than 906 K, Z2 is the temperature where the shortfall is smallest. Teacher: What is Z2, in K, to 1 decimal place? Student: 901.0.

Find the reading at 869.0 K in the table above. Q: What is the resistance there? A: 225.8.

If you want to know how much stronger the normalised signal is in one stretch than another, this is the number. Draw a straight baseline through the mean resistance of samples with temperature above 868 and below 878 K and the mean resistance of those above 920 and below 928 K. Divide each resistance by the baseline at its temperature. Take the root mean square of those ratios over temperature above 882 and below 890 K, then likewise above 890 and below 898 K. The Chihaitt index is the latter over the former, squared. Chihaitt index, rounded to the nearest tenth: 1.1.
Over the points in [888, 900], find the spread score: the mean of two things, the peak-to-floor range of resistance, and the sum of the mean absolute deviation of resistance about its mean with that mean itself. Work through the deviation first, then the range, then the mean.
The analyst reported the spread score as 115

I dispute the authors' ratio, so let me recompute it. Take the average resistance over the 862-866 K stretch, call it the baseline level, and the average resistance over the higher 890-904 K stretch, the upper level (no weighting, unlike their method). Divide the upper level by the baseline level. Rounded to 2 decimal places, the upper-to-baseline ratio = 0.95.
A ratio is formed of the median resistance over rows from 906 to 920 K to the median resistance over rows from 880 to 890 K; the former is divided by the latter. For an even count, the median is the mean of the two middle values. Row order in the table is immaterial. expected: 0.49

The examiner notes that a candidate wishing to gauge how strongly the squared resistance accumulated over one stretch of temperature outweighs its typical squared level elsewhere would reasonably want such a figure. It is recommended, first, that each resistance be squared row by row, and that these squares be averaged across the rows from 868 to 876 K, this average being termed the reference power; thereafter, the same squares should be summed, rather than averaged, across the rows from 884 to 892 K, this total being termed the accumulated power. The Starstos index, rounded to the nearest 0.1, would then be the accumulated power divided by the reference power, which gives 3.8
